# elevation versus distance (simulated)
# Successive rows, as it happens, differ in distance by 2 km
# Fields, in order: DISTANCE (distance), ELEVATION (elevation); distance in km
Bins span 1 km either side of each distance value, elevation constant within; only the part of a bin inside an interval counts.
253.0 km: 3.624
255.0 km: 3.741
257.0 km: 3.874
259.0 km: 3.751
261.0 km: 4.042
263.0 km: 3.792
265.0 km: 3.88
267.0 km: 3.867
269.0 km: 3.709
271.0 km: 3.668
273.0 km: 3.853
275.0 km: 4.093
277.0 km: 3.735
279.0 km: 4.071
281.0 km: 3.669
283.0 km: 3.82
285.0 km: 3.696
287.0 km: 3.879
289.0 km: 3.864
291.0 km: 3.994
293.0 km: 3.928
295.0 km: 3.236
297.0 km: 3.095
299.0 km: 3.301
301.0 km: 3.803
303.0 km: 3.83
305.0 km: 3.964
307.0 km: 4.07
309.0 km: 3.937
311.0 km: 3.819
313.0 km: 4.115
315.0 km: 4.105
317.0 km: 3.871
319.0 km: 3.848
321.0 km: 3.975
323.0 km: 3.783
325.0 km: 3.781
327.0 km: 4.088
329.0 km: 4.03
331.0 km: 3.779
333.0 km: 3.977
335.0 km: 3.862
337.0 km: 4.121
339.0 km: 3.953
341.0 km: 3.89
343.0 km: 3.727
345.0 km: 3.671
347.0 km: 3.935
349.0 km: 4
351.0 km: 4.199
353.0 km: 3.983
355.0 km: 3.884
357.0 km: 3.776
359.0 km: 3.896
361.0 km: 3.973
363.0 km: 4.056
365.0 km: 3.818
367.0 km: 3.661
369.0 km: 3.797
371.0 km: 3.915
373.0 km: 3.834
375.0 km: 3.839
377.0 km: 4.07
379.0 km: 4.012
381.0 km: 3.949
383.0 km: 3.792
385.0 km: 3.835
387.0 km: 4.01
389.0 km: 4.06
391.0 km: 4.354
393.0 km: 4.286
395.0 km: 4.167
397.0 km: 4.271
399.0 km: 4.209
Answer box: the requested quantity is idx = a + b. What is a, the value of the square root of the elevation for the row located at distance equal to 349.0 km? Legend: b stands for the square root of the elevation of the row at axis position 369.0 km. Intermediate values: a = 2.00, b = 1.95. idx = 3.95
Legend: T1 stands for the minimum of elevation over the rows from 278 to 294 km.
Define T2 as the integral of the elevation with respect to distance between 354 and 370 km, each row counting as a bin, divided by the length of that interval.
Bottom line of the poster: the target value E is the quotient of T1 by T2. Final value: 0.95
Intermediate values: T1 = 3.669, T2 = 3.86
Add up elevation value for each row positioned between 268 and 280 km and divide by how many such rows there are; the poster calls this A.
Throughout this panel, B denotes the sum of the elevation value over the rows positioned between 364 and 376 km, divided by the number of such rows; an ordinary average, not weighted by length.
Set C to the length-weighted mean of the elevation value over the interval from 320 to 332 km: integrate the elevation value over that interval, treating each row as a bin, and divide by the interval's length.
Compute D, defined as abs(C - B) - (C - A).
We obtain 0.04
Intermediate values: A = 3.85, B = 3.81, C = 3.91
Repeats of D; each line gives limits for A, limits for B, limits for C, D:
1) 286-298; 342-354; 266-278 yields -0.06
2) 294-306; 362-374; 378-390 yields -0.31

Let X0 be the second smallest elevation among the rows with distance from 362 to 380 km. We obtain 3.797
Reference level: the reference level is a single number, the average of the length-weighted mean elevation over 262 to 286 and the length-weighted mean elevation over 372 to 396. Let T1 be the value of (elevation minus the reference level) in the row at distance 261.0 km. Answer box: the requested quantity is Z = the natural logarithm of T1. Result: -2.1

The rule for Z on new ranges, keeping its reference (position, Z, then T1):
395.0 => -1.4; 0.25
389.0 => -2.0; 0.14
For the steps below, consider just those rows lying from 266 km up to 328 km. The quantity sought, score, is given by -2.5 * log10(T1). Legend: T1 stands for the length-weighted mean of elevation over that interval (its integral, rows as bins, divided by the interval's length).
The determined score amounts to -1.46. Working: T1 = 3.822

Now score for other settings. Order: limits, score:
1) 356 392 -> -1.48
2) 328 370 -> -1.48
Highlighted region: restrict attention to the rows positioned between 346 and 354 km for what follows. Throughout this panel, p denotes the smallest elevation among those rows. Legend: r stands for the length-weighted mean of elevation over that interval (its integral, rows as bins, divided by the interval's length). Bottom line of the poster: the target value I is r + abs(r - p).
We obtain 4.12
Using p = 3.935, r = 4.03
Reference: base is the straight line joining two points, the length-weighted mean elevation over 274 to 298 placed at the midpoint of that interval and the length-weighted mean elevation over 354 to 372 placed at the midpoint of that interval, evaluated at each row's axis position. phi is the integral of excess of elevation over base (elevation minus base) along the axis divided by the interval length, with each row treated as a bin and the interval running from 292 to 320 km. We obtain -0.004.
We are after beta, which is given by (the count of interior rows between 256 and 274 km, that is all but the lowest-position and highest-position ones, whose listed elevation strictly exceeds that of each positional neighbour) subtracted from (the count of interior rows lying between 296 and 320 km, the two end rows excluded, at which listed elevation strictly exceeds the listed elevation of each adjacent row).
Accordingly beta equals 0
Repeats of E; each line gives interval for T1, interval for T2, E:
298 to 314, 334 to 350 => 0.85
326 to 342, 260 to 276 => 0.98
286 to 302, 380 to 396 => 0.76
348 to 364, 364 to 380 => 0.98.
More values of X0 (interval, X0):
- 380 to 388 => 3.835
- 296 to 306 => 3.301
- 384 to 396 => 4.01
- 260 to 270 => 3.792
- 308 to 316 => 3.937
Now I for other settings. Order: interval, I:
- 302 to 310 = 4.07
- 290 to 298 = 4.03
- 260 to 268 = 4.00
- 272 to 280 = 4.14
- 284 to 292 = 4.02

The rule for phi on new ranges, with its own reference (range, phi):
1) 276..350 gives 0.050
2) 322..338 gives 0.110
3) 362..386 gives 0.002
